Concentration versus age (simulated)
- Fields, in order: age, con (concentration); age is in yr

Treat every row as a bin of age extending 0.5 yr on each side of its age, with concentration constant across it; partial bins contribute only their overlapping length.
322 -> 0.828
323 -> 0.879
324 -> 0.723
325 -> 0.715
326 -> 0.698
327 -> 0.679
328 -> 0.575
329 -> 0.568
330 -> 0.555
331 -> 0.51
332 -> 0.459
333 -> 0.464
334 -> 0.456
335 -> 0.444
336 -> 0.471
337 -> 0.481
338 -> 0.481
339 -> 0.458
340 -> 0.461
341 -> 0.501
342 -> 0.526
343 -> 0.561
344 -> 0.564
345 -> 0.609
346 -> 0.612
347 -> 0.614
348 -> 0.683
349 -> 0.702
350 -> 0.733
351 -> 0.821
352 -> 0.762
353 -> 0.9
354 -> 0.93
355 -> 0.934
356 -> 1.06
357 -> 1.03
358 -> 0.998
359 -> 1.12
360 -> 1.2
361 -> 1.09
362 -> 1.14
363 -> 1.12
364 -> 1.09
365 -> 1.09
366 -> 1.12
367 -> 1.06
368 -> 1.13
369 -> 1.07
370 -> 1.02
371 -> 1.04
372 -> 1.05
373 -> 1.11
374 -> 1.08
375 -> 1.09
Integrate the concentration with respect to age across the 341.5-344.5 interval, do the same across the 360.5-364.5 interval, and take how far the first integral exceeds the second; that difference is -2.8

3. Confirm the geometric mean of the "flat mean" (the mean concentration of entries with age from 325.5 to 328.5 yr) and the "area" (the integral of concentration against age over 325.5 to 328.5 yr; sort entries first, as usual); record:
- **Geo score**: 1.1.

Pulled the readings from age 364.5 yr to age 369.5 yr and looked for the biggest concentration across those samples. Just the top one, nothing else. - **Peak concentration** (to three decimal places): 1.130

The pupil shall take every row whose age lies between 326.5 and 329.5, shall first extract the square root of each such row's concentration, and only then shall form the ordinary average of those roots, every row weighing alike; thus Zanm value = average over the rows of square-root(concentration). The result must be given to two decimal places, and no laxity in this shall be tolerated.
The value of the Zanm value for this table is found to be 0.78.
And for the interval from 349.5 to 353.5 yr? 0.90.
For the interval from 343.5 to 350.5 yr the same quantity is 0.80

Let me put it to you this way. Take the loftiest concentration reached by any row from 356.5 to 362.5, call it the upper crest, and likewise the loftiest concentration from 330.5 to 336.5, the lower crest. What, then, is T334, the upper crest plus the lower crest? 1.7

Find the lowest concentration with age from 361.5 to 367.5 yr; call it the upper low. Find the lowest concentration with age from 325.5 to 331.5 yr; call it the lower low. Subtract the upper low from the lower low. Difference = -0.55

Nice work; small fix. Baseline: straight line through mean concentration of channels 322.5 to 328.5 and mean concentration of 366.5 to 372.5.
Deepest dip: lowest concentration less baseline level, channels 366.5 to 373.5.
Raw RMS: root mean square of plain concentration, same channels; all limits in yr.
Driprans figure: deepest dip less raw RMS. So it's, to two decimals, -1.11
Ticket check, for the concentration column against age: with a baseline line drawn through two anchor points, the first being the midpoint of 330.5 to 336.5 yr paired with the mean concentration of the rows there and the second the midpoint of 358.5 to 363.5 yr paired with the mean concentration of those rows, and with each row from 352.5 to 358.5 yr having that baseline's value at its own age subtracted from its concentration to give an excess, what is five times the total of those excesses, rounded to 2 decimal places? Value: -0.76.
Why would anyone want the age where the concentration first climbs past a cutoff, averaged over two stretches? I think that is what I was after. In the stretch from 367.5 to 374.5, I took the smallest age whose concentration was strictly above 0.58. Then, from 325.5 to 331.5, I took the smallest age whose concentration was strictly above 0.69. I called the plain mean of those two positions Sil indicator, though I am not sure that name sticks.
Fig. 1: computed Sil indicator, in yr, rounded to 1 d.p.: 347.0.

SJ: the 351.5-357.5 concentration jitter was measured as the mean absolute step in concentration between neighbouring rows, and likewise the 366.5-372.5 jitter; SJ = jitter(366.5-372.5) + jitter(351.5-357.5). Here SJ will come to 0.11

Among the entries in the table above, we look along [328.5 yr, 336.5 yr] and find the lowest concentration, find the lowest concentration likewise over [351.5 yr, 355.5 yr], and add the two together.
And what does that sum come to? 1.21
